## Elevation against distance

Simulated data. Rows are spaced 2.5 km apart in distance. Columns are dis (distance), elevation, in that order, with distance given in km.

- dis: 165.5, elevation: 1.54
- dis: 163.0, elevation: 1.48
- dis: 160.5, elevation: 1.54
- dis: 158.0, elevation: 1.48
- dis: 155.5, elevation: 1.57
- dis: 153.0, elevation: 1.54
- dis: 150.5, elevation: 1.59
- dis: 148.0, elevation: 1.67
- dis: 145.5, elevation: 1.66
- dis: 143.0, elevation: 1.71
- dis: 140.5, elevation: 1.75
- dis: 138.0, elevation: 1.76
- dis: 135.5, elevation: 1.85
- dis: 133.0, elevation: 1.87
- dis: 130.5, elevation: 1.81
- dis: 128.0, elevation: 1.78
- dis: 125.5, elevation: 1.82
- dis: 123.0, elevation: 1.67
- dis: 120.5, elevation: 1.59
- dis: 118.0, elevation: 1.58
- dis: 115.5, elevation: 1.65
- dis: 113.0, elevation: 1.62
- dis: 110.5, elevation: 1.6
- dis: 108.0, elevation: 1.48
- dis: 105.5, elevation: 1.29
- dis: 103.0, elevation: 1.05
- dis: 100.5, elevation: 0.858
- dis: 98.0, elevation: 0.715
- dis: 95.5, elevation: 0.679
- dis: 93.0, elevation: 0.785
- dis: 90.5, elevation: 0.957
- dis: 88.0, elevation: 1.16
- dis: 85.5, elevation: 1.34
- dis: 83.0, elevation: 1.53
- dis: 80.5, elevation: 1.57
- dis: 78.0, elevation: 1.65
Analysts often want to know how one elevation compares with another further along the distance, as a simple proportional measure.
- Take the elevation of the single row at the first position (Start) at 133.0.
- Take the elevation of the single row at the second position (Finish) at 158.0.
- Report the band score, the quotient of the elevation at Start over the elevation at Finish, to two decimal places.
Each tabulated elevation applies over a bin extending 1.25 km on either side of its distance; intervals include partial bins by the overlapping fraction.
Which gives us 1.26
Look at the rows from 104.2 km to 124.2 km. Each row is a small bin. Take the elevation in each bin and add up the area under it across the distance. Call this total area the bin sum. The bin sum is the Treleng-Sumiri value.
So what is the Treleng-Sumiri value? 31.2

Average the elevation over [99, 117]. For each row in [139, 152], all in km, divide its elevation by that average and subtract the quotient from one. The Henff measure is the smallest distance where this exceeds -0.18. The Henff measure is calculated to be 150.5 km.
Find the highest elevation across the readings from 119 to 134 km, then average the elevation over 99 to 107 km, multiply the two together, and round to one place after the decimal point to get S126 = 2.0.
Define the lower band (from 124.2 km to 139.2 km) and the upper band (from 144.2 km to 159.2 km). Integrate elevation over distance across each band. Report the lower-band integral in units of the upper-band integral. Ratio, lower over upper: 1.1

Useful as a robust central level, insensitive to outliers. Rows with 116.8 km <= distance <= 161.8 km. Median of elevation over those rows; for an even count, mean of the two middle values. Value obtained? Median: 1.67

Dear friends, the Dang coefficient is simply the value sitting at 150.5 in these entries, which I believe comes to 1.59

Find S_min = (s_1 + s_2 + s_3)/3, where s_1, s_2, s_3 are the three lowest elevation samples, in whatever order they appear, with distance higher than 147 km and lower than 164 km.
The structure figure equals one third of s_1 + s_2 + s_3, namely 1.50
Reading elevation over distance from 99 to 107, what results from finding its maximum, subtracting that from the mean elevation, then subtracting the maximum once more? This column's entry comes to -1.51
